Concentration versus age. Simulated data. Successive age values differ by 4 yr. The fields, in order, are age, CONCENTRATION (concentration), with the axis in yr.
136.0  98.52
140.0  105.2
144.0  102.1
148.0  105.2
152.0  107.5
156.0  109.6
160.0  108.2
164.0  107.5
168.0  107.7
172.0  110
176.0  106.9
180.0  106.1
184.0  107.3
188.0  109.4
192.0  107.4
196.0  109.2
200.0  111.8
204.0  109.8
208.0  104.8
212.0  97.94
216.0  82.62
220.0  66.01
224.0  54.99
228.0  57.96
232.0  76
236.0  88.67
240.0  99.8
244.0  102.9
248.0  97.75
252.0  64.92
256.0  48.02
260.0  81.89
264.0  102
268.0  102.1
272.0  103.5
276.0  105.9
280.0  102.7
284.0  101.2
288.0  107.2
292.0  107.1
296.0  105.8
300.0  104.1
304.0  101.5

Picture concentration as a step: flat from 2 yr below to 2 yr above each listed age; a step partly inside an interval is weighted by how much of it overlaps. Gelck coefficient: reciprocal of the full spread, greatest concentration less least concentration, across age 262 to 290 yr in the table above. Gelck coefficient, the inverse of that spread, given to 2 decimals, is 0.17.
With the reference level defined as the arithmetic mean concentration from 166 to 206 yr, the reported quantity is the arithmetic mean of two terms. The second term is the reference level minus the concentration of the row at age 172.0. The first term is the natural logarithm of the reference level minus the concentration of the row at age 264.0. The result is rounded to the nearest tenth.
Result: 0.2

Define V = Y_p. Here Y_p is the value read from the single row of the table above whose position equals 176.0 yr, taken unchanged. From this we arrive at 106.9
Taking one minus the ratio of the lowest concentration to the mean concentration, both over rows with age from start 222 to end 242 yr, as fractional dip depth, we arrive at 0.27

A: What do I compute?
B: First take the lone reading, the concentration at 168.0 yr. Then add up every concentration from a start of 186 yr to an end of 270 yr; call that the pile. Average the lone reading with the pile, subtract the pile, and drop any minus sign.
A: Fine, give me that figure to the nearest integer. 884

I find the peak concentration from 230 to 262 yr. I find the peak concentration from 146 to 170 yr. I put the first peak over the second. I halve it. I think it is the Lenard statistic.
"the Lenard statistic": 0.469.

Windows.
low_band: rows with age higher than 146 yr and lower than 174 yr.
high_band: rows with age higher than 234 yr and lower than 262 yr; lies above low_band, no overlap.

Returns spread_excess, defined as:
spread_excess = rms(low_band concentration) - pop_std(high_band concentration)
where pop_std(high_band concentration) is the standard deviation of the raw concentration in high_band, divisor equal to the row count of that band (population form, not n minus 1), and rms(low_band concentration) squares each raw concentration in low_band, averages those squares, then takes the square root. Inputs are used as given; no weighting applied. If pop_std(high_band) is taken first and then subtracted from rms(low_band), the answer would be 89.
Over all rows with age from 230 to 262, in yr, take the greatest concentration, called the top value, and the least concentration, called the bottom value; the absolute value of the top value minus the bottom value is 55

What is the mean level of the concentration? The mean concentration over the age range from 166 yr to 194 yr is 108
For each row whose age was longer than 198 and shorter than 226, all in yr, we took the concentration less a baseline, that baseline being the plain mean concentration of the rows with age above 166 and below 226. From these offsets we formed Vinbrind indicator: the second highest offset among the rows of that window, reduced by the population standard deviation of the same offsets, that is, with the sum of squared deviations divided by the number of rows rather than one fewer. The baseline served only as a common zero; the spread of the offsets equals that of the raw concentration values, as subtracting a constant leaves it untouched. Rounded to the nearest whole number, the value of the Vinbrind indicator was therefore -10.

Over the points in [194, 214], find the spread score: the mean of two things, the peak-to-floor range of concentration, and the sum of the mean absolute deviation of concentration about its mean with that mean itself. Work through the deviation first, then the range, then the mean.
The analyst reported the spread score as 62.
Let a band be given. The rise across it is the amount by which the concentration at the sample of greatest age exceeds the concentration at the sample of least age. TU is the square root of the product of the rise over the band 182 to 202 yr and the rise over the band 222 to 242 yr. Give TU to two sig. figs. 14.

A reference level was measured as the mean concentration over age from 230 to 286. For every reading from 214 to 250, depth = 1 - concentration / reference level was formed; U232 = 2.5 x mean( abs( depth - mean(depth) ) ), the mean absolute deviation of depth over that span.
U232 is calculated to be 0.4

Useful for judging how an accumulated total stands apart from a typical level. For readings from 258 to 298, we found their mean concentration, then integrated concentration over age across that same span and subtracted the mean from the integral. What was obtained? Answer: 3976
